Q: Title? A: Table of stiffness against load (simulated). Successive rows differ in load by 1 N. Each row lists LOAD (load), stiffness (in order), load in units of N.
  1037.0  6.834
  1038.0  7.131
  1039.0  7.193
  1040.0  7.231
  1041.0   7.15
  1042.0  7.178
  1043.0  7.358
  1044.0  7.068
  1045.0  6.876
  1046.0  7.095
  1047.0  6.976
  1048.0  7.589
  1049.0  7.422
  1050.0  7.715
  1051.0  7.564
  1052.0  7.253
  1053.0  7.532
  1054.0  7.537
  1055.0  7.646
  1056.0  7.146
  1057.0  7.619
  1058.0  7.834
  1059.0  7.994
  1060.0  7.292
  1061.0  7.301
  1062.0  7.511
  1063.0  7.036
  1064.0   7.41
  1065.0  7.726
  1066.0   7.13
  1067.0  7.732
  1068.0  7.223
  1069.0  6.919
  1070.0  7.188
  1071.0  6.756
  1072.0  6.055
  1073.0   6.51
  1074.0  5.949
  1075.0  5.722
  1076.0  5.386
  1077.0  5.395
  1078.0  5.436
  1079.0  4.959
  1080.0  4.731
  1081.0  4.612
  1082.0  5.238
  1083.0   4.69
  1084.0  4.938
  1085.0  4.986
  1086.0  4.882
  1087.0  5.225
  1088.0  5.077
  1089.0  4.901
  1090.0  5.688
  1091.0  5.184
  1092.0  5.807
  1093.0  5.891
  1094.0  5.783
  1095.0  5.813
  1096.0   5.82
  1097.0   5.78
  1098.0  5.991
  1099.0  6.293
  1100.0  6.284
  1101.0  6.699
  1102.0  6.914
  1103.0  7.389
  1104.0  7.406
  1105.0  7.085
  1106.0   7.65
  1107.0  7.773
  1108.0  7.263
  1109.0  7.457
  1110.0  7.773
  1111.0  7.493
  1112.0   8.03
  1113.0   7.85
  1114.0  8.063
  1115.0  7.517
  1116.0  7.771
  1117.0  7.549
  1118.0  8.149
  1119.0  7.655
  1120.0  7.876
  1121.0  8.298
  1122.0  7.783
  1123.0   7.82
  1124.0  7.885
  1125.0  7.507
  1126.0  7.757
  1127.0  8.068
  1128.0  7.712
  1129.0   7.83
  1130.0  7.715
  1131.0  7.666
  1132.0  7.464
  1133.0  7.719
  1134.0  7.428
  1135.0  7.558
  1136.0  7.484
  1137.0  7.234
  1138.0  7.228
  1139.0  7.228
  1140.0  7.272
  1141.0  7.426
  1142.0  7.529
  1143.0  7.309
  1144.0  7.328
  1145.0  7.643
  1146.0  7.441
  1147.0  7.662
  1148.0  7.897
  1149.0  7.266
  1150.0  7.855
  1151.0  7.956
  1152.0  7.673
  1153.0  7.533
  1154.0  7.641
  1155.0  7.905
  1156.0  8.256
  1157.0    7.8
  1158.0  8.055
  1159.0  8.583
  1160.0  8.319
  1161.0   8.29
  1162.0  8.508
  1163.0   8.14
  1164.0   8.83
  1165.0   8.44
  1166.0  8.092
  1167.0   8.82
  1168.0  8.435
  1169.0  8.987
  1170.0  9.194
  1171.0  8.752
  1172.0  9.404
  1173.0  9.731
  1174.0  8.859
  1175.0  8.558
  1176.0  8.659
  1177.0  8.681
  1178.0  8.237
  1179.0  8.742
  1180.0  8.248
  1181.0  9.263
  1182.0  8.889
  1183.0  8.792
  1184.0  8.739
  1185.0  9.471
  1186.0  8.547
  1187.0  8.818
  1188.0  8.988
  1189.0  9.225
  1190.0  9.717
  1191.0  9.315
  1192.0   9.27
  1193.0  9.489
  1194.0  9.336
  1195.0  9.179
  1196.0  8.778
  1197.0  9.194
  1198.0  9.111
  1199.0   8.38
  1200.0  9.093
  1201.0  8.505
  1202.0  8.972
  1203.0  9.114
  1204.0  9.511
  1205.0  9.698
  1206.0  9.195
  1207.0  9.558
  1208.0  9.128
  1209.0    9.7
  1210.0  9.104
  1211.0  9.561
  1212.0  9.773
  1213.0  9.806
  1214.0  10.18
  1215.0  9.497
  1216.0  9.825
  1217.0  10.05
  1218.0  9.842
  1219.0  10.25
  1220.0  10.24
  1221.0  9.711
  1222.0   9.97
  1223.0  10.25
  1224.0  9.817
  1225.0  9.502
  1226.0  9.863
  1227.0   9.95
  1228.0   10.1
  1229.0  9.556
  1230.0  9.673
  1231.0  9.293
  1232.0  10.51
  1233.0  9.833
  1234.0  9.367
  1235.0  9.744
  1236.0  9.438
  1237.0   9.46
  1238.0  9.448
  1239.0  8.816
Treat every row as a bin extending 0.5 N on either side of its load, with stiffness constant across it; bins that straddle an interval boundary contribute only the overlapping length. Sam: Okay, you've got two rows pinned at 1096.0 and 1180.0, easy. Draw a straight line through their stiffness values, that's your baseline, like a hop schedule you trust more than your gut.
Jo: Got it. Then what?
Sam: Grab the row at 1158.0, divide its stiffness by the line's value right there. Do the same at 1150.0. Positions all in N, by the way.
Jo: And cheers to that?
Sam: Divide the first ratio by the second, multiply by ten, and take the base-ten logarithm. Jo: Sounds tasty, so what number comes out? 1.00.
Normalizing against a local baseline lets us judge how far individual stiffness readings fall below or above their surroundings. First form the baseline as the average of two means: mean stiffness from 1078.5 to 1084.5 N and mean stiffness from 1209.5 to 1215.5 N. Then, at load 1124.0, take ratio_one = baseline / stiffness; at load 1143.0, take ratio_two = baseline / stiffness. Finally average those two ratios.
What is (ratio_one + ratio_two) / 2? 0.96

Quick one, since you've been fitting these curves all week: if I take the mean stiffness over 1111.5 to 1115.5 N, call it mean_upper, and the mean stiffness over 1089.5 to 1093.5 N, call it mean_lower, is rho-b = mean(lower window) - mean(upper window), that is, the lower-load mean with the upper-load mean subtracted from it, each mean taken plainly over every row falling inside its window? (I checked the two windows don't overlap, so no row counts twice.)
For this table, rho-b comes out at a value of -2.2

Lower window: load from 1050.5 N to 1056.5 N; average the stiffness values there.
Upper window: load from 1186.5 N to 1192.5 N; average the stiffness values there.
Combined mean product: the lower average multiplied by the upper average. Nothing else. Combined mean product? 69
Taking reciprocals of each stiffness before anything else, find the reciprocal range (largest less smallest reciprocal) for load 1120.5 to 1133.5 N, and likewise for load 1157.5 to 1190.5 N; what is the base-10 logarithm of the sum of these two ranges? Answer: -1.46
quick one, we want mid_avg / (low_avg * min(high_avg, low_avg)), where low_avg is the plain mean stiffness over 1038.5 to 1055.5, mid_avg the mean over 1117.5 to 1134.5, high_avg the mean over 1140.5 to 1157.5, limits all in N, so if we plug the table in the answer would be 0.15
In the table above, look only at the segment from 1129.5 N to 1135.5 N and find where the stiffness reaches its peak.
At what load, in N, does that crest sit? 1133.0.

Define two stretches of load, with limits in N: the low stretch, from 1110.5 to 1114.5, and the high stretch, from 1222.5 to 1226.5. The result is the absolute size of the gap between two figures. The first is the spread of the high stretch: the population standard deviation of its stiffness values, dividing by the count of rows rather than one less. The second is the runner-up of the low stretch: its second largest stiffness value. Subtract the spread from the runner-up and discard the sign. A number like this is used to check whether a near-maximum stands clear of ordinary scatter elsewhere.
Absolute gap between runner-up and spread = 7.76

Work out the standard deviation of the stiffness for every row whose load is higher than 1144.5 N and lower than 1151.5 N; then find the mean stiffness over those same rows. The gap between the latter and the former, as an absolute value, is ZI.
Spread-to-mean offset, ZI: 7.4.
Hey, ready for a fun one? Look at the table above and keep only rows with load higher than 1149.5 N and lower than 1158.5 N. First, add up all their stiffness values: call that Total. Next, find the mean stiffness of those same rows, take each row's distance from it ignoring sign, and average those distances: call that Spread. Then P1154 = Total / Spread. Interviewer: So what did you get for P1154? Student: 416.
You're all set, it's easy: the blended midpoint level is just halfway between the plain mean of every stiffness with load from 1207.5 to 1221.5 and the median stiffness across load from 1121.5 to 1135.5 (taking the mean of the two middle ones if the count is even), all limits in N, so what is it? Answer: 8.74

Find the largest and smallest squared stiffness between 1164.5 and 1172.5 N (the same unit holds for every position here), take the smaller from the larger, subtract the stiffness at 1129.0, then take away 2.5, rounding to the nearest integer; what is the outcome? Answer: 13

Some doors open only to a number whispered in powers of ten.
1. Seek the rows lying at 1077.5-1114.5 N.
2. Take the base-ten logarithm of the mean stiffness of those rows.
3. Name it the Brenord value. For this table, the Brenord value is 0.79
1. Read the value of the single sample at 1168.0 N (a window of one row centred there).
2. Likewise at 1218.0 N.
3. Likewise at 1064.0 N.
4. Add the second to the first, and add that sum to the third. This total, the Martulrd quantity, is 25.7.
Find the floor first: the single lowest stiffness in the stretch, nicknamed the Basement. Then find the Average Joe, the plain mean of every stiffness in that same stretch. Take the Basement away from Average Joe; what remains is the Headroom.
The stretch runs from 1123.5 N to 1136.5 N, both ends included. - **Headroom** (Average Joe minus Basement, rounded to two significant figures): 0.25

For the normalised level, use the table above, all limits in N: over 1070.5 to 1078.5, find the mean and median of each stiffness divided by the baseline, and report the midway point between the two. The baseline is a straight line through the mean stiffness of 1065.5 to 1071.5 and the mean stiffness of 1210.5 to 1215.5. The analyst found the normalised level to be 0.81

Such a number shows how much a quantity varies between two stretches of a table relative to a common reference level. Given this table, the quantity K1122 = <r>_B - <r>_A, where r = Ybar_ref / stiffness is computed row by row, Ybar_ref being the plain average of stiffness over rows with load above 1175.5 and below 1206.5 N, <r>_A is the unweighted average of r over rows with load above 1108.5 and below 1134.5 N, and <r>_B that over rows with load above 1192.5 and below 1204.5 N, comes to -0.17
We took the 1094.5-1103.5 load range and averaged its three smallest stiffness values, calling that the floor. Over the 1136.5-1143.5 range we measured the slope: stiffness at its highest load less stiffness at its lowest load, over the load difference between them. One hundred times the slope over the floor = 0.22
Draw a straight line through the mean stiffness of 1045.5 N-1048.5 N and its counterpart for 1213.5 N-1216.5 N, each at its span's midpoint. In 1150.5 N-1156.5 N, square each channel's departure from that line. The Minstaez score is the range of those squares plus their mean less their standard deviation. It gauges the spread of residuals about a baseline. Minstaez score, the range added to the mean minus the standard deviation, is 2.0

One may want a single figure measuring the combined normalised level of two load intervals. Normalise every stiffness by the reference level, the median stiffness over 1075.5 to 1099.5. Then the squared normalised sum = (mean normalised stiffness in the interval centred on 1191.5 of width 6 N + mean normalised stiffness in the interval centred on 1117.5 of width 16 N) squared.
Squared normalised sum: 10.5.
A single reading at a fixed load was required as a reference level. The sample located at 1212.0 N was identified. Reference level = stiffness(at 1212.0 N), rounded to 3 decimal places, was 9.773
